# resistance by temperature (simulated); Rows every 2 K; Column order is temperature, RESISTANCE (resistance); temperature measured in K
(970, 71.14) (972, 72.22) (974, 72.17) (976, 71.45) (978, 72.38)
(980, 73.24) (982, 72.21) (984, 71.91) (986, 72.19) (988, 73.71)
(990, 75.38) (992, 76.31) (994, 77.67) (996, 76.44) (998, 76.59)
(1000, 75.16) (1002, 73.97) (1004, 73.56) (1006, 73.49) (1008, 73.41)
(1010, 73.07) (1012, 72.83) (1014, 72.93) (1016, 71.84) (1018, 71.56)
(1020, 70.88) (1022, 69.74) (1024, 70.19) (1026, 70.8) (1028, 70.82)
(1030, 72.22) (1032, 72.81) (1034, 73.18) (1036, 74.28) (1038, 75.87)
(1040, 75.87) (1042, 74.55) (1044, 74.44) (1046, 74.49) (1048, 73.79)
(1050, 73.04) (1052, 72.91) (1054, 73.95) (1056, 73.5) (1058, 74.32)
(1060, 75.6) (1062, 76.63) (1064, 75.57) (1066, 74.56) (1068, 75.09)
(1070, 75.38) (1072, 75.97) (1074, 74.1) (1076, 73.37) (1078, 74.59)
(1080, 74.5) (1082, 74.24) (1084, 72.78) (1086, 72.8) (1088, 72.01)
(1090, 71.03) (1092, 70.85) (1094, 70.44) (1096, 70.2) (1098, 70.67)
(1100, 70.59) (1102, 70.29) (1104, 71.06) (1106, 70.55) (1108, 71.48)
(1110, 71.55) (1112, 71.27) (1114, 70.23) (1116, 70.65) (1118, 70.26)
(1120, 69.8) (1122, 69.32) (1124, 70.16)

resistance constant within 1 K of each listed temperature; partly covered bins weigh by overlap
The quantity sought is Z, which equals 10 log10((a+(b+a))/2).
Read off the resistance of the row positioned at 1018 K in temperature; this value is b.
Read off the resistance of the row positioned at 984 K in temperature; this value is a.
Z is 20.3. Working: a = 71.91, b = 71.56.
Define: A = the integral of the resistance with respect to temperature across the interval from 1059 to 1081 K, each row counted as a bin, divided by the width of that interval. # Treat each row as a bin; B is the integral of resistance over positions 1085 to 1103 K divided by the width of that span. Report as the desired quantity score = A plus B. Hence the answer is 146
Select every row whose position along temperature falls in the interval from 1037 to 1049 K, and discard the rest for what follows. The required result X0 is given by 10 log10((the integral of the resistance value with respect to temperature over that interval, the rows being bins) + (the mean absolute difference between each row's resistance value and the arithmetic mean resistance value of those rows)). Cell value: 29.54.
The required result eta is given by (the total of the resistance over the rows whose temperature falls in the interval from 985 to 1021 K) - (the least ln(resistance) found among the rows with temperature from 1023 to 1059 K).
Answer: 1327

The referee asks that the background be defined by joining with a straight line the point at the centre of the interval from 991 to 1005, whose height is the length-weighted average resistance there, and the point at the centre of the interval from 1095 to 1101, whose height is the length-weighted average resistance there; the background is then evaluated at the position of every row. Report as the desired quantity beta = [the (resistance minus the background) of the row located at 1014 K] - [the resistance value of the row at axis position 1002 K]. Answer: -76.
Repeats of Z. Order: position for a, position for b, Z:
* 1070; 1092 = 20.4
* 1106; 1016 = 20.3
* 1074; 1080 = 20.5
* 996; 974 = 20.5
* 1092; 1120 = 20.2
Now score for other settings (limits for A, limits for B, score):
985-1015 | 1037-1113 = 148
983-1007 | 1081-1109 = 146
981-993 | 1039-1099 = 147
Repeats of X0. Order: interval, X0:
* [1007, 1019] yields 29.40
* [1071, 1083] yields 29.51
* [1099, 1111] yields 29.30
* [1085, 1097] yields 29.32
